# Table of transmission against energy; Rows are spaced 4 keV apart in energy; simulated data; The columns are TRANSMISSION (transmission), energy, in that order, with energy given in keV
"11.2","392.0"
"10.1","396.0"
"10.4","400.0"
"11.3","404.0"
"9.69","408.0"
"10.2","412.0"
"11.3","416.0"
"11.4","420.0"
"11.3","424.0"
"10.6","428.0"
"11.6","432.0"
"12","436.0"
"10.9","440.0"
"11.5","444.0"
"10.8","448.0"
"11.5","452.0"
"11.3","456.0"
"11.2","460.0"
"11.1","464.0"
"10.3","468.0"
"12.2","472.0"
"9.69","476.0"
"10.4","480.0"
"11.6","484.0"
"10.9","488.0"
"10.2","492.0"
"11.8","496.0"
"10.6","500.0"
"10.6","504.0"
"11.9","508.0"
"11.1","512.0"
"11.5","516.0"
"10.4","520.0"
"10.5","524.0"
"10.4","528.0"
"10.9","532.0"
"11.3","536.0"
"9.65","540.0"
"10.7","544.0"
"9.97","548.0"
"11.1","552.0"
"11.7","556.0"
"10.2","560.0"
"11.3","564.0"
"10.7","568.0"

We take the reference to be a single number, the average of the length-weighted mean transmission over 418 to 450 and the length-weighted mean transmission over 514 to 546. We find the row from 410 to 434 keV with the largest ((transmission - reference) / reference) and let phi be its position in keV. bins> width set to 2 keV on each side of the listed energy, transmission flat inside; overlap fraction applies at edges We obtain 432.0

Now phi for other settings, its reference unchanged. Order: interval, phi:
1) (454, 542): 472.0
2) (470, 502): 472.0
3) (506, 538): 508.0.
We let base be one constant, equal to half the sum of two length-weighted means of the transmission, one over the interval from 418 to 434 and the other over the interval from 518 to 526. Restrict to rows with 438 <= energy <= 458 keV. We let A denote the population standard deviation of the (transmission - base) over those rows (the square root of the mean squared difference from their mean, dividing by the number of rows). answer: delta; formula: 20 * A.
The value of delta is 6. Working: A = 0.3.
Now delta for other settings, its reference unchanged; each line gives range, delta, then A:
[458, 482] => 16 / 0.8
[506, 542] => 13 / 0.6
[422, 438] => 10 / 0.5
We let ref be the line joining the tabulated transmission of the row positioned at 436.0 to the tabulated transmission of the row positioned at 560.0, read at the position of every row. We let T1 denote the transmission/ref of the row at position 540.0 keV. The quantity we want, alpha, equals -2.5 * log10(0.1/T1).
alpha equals 2.41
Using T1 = 0.92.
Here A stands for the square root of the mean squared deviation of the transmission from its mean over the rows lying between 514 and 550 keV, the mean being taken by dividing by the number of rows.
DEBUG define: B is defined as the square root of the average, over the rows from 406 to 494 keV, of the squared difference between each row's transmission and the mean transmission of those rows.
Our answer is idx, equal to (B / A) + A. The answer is 1.76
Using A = 0.56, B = 0.671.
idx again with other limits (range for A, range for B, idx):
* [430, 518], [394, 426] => 1.65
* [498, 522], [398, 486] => 1.77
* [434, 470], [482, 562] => 1.82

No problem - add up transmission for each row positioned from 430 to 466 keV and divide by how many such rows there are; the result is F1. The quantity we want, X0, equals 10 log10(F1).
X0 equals 10.54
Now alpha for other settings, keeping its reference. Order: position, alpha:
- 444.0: 2.46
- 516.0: 2.56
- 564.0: 2.62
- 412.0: 2.29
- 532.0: 2.53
